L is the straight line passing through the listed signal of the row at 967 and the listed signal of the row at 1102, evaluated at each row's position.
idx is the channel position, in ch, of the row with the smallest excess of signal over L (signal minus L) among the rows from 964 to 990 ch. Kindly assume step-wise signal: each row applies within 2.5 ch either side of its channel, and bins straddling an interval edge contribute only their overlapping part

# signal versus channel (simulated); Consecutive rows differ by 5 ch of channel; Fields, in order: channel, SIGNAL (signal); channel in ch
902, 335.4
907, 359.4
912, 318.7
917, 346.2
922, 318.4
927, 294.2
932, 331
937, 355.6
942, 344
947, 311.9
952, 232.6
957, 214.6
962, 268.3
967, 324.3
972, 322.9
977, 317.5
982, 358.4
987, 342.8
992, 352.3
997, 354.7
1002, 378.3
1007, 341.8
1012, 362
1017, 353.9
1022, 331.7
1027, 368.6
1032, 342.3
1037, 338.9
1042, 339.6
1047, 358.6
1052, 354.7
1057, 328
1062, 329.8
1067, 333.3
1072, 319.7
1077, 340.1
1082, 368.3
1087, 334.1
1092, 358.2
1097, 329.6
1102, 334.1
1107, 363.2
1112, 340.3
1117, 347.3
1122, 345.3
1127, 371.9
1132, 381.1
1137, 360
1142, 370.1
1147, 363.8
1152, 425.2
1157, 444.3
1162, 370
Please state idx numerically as 977 ch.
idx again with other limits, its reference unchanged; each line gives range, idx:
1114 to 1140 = 1122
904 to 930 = 927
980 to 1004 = 987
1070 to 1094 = 1072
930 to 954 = 952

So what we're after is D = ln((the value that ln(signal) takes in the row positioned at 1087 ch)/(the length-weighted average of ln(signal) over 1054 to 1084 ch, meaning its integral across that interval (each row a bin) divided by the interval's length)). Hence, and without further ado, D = -0.001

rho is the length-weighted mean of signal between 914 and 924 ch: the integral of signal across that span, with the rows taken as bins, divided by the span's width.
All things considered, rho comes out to 332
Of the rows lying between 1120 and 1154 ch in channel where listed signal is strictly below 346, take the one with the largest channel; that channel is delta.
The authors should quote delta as 1122 ch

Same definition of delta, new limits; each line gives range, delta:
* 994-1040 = 1037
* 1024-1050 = 1042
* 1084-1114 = 1112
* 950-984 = 977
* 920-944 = 942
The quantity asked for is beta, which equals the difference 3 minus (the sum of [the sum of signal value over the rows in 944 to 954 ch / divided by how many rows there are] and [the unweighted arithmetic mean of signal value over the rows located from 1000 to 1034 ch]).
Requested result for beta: -623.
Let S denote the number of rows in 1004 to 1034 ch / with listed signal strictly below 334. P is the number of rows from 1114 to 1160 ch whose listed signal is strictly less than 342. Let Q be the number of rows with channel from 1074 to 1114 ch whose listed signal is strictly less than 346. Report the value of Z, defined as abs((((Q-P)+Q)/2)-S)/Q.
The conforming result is 0.8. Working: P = 0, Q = 5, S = 1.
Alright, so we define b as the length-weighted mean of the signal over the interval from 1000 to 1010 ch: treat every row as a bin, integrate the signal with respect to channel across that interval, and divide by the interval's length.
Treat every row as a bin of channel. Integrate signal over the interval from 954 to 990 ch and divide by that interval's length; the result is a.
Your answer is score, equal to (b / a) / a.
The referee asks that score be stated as 0.0038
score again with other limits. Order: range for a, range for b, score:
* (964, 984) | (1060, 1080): 0.0031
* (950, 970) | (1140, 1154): 0.0056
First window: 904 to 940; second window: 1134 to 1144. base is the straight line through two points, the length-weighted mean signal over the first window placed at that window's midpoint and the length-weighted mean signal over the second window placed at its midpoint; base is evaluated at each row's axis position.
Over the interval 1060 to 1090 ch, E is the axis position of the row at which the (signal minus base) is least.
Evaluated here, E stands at 1072 ch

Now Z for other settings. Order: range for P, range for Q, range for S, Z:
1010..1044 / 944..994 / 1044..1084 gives 0.3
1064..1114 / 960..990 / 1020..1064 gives 0.3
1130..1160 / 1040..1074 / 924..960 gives 0.0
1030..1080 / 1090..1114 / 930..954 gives 1.2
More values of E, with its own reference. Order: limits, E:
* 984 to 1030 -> 1022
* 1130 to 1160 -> 1137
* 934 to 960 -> 957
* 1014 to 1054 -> 1022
